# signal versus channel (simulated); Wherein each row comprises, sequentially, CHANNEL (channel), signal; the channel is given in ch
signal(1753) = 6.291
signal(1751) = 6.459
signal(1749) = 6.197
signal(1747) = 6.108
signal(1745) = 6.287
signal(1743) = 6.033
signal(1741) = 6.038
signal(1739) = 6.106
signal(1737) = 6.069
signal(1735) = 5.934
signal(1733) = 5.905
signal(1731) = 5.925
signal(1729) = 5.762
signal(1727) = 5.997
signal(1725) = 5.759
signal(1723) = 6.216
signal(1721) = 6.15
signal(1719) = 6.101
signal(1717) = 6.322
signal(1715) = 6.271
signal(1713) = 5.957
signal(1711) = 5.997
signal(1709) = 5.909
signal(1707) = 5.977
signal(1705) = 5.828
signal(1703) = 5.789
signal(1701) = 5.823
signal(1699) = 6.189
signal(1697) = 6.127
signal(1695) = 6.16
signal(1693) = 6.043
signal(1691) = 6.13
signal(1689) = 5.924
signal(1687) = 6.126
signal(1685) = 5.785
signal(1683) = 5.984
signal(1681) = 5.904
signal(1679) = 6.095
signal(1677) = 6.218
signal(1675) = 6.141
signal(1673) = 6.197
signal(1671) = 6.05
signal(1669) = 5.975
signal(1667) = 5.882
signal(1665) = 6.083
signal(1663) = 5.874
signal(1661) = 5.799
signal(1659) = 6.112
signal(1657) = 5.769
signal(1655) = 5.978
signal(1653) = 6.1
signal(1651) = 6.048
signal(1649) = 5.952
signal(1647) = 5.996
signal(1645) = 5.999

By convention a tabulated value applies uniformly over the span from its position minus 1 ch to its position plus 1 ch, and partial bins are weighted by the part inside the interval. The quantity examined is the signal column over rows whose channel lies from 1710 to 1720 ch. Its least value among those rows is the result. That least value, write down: 5.957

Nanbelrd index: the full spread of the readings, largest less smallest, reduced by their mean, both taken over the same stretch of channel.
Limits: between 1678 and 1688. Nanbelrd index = -5.64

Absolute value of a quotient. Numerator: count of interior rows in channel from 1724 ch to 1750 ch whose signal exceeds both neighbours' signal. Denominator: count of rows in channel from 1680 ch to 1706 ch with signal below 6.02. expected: 0.57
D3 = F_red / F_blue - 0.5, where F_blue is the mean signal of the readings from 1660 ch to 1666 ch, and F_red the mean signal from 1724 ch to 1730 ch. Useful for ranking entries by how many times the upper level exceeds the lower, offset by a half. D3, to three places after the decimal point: 0.487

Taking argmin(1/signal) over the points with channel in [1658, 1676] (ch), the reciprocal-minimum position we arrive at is 1673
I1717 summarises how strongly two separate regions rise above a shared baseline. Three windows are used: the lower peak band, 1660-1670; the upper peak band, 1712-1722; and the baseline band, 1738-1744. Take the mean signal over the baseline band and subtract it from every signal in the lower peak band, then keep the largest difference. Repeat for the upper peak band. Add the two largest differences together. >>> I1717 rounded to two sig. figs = 0.29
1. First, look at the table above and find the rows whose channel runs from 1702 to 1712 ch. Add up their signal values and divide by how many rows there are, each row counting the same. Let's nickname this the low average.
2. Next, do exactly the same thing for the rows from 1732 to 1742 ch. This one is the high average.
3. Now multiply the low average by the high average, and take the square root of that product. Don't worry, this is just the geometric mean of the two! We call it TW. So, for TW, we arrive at 5.95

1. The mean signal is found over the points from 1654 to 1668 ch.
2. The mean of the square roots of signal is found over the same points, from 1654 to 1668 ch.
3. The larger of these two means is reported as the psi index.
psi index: 5.93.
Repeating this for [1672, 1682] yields 6.11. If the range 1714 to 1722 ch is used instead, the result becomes 6.21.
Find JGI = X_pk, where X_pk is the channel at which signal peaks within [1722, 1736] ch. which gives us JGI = 1723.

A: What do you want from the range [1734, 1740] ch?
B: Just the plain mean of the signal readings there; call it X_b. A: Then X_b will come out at 6.04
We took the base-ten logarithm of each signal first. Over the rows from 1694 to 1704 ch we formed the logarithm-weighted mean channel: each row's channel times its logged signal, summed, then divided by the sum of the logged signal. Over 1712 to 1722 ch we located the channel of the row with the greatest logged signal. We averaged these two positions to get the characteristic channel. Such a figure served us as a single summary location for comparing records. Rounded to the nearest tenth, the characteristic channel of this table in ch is 1708.0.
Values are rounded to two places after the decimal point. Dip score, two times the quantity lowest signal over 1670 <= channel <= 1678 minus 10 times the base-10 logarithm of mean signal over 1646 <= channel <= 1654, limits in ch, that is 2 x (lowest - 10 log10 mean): -3.50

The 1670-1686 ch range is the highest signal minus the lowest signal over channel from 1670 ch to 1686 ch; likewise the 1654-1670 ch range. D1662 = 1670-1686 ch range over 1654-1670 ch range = 1.26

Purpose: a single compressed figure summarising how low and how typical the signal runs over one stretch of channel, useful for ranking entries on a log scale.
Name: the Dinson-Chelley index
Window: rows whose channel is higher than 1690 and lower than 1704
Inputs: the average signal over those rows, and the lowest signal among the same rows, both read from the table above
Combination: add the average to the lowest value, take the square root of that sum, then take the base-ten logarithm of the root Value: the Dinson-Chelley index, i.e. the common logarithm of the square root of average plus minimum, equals 0.5364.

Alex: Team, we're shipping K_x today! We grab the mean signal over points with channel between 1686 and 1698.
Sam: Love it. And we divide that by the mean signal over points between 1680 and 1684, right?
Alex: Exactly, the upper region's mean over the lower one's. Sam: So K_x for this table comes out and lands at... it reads 1.02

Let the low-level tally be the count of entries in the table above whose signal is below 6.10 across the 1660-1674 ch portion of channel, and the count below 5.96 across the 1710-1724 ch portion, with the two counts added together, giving 7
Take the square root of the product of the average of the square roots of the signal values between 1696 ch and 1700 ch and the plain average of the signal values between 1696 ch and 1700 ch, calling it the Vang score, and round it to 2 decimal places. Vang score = 3.91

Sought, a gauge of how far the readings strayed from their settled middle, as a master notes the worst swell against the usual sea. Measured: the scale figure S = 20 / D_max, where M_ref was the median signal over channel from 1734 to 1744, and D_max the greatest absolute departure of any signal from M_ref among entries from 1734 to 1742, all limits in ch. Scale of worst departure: 192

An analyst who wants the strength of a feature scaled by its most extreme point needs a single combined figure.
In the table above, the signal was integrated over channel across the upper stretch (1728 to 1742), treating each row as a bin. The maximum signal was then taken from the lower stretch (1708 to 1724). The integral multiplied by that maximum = 528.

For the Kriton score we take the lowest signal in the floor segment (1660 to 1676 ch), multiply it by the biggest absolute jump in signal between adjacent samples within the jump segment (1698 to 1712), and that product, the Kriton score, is 2.12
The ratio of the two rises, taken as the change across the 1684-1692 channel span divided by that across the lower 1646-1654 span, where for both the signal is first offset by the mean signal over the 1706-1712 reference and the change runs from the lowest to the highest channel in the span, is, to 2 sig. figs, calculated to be 3.3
